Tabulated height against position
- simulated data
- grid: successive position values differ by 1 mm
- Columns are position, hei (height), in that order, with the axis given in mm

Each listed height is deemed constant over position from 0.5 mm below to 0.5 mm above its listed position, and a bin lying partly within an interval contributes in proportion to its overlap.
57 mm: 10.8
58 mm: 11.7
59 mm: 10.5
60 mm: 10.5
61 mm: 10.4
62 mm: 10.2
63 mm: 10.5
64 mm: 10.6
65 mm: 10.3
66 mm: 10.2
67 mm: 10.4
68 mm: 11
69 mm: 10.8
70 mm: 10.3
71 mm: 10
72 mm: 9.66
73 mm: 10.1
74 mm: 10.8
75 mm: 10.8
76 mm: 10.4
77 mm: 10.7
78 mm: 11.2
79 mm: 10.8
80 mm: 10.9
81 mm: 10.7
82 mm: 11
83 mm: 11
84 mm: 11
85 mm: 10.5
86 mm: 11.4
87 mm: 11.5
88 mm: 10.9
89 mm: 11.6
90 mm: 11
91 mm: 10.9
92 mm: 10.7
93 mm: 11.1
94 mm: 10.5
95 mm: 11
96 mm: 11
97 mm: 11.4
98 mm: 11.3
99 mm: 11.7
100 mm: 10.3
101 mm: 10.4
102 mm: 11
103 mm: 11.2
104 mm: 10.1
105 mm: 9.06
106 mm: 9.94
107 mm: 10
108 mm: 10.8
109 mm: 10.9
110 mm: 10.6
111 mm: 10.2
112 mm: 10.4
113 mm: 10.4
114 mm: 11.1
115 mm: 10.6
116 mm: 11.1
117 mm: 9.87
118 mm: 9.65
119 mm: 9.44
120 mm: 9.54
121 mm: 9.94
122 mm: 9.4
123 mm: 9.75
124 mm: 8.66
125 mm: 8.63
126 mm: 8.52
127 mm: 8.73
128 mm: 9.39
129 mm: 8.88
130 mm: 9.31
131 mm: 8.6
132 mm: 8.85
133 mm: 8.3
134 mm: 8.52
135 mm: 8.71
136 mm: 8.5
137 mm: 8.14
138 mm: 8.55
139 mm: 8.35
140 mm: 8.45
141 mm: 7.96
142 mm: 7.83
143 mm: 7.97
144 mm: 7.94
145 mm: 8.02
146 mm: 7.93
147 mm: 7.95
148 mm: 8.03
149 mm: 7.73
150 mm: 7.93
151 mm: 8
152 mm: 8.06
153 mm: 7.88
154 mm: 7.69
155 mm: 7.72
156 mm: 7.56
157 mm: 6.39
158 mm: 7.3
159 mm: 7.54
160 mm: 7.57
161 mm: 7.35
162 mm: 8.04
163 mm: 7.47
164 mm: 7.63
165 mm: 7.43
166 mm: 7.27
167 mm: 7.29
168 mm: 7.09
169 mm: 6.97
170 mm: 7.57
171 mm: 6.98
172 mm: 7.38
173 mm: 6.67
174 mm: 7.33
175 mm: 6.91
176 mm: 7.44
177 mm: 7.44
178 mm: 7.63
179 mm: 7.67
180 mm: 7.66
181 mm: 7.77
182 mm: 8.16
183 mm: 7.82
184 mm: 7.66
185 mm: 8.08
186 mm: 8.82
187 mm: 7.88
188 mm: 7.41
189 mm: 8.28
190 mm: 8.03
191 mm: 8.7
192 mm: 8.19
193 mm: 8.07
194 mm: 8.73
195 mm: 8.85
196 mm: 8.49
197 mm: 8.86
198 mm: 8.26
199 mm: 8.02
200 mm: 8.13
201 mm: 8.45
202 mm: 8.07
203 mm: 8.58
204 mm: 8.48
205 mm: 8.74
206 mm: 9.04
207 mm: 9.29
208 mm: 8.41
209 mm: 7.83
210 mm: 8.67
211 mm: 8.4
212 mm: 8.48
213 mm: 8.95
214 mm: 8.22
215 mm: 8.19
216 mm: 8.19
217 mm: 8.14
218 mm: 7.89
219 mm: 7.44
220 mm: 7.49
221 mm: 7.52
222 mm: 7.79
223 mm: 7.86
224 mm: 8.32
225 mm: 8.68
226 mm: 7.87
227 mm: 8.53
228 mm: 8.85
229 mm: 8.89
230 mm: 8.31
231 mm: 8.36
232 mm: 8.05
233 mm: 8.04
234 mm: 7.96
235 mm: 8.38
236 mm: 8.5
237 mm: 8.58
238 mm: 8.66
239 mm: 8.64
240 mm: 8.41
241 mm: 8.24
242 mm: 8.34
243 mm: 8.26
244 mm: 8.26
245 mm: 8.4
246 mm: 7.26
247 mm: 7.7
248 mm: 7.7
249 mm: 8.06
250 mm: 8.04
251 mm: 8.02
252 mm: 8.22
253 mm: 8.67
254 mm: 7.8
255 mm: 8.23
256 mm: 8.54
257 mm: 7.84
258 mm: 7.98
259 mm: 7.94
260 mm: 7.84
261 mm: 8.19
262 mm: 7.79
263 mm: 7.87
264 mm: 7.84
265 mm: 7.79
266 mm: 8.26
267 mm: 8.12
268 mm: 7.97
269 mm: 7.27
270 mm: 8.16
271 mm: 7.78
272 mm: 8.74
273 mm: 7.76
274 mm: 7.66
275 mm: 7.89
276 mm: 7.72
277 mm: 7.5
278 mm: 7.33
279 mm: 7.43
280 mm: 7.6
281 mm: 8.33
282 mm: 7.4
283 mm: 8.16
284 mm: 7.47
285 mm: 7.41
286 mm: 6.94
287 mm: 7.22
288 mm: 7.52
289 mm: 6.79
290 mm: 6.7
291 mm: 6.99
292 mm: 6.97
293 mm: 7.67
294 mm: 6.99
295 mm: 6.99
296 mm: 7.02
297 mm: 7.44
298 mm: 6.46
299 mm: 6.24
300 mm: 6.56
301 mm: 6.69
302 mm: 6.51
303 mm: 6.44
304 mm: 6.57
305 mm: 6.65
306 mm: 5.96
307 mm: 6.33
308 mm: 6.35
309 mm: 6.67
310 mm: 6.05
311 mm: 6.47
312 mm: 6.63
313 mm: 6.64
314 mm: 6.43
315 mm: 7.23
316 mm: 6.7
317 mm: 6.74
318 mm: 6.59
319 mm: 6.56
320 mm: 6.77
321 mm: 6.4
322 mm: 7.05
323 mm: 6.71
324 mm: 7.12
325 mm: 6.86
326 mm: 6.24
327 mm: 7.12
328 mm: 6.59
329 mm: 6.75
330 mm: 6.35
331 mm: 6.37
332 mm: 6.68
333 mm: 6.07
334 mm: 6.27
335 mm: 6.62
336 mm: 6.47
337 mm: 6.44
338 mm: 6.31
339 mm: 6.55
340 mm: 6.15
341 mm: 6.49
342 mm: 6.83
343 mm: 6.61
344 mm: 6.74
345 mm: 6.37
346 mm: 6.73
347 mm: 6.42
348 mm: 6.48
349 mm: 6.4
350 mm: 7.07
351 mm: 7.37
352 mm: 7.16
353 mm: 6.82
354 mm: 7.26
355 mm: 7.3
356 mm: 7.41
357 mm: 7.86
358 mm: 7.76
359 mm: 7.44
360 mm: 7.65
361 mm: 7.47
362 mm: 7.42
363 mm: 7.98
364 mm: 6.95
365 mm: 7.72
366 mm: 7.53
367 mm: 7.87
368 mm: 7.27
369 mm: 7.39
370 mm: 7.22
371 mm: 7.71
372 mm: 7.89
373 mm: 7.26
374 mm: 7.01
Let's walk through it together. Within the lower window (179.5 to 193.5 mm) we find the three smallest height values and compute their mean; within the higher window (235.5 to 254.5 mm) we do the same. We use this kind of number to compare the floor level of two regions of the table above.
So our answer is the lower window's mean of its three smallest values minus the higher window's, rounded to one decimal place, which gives 0.0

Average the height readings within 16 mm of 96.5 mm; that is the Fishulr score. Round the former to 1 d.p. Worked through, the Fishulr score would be 10.8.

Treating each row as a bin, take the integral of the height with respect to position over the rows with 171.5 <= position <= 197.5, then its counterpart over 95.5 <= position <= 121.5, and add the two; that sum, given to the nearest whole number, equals 478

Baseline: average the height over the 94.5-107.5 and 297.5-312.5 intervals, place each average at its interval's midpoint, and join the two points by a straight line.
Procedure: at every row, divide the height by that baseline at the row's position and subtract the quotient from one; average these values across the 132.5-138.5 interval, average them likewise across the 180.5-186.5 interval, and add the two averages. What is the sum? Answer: 0.25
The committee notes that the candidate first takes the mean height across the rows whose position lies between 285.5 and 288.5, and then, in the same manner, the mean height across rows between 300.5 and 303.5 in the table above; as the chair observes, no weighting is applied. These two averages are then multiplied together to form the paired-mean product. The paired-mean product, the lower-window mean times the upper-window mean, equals 47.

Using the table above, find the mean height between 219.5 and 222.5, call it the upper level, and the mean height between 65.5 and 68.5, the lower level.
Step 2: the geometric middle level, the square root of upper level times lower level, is 8.9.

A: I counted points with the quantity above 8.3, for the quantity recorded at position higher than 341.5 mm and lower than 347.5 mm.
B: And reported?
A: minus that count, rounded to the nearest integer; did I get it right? 0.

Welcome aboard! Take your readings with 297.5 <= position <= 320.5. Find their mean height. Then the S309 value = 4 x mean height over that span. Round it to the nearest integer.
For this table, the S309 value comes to 26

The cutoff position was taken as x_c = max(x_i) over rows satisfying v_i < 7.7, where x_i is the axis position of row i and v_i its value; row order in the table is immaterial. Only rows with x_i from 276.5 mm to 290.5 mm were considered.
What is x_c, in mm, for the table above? 290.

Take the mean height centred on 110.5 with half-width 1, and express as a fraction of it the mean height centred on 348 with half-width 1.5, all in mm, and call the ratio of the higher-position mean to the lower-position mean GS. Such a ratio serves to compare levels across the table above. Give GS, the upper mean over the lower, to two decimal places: 0.62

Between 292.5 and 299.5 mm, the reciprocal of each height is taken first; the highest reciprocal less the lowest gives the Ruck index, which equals 0.030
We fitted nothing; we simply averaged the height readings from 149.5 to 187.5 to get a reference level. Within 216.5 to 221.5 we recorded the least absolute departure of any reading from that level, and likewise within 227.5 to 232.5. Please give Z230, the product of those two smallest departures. 0.0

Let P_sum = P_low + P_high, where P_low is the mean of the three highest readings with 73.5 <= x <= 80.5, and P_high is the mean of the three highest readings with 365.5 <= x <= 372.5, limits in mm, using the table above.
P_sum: 18.8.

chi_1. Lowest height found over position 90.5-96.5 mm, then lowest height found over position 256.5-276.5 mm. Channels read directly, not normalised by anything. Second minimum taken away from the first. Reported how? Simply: 3.2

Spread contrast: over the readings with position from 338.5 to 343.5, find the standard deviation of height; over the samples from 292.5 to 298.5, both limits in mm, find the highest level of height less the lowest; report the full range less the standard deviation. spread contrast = 1.0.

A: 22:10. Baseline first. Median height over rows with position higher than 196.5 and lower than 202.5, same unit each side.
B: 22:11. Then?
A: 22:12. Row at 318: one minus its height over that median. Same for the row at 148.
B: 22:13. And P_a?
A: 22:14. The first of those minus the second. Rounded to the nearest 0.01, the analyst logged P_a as 0.18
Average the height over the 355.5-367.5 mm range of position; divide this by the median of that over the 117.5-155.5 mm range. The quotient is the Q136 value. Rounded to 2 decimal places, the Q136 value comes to 0.90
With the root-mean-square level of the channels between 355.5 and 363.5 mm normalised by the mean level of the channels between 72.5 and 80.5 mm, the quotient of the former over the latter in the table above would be 0.7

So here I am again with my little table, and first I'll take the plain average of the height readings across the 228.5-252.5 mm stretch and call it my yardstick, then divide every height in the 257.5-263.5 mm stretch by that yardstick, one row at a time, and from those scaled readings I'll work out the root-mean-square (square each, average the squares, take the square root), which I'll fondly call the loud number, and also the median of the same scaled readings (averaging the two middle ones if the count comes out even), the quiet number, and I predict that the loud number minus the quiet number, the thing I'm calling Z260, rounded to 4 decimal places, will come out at 0.0038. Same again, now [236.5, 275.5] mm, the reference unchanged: 0.0046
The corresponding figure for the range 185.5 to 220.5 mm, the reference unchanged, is 0.0079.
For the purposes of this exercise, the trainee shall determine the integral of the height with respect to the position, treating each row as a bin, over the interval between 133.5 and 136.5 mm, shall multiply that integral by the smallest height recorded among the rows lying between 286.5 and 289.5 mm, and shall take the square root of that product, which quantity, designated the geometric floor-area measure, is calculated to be 13.2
